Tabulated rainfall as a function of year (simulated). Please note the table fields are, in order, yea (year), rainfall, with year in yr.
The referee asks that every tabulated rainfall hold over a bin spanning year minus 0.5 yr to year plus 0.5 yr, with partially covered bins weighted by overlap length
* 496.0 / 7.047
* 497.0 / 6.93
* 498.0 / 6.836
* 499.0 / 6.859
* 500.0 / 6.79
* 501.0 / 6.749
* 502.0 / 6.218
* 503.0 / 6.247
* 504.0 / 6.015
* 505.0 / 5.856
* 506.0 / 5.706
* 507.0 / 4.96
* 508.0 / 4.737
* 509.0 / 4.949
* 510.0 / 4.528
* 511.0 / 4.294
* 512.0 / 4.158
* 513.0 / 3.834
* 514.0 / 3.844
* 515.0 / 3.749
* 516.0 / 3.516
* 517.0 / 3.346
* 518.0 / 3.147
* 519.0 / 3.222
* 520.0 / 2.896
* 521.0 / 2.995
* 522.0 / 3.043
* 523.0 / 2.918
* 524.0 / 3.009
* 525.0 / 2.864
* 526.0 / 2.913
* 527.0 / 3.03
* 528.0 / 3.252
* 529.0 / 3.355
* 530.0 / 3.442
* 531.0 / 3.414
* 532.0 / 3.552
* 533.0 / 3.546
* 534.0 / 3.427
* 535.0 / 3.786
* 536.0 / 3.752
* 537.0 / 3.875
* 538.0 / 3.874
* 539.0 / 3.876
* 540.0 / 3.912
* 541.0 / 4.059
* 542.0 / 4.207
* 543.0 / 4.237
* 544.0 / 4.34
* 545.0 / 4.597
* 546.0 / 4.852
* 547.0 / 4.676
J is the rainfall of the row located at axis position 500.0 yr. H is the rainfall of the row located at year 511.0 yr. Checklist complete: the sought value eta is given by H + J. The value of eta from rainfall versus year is 11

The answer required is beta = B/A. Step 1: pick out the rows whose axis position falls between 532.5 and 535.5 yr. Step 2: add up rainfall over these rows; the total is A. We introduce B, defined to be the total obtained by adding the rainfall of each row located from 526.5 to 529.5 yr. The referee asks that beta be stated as 0.90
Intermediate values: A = 10.8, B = 9.6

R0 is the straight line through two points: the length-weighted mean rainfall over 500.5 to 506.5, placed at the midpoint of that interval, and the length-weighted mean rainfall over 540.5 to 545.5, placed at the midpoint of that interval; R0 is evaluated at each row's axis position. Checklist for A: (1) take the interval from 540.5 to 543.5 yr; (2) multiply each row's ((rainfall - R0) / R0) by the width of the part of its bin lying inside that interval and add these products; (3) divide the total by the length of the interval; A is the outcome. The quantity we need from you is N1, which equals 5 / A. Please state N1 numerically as -131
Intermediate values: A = -0.04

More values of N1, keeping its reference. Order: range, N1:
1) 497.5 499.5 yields 66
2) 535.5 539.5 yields -32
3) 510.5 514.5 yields -17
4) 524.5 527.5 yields -12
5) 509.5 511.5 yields -21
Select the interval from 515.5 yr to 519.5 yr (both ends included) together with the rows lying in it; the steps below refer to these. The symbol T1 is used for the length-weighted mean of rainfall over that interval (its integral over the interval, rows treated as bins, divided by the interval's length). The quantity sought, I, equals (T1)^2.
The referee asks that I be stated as 11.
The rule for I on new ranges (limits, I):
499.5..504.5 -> 41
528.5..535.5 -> 12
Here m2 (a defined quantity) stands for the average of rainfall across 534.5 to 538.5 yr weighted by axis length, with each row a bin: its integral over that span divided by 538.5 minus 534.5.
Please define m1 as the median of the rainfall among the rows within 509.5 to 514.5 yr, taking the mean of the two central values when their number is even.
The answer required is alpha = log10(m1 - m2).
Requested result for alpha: -0.5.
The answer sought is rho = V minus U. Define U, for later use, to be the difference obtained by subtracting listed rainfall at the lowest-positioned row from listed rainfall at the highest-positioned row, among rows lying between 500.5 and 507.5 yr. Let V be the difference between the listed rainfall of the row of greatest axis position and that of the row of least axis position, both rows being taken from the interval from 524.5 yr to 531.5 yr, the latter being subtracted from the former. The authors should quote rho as 2.3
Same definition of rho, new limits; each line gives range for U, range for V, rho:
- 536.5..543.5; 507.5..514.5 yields -1.3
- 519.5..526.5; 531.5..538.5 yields 0.3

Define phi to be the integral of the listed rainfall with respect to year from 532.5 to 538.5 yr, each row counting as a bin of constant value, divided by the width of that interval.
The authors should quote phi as 3.7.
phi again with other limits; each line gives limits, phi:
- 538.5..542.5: 4.0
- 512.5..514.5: 3.8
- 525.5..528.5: 3.1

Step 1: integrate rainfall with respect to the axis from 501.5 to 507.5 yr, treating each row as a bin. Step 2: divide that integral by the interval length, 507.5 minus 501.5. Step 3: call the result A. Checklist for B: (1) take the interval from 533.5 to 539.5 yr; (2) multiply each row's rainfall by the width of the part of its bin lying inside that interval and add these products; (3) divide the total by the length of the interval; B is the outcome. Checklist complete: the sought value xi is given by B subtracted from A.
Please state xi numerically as 2.07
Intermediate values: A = 5.8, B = 3.8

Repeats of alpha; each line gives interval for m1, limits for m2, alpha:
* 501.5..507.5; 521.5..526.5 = 0.5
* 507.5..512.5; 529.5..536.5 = 0.0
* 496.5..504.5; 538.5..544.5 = 0.4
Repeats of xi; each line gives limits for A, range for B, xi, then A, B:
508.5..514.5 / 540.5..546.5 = -0.11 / 4.3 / 4.4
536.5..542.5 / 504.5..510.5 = -1.16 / 4.0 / 5.1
